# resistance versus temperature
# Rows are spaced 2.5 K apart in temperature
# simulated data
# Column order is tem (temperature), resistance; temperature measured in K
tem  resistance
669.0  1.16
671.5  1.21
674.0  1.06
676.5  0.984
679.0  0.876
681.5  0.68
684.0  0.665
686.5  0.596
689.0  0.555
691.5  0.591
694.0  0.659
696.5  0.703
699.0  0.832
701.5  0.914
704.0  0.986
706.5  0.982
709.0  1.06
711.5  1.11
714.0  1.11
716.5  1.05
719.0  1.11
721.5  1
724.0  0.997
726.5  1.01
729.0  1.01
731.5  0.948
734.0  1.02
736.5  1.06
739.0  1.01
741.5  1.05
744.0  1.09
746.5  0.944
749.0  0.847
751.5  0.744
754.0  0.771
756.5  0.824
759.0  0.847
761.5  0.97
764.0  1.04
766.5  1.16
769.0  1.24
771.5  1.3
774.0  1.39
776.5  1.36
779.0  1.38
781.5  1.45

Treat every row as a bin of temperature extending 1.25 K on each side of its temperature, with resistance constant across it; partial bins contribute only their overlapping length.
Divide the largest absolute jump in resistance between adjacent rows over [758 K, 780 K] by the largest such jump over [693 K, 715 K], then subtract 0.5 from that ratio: 0.45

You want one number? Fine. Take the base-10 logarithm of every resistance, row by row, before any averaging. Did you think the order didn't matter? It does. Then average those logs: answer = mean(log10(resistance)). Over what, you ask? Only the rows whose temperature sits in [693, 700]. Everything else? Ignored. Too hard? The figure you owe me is -0.14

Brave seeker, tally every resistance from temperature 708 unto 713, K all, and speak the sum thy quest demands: 2.2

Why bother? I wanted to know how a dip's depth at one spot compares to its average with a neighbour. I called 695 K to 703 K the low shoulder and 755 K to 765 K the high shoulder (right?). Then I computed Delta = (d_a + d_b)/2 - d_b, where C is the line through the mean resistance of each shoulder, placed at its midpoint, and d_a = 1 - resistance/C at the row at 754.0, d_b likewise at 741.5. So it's 0.167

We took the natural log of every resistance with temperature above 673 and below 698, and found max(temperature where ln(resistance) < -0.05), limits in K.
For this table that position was 696.5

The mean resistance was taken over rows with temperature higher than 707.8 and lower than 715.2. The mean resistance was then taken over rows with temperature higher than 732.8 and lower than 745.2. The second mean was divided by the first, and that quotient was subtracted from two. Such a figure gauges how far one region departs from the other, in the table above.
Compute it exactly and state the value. 1.0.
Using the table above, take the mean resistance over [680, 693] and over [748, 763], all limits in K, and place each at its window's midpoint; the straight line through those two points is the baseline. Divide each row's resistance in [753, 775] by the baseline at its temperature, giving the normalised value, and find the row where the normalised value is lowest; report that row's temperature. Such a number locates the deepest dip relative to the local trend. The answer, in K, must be 754.0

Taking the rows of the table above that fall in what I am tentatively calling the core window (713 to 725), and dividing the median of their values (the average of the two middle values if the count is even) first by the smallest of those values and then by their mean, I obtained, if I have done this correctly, 1.00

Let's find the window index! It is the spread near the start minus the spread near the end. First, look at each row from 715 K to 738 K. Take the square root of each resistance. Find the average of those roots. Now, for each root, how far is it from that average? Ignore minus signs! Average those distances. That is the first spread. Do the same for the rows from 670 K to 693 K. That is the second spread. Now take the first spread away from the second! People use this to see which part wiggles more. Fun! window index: 0.10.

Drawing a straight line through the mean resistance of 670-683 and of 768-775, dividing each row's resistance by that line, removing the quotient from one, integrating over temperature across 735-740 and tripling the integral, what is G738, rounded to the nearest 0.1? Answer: 1.9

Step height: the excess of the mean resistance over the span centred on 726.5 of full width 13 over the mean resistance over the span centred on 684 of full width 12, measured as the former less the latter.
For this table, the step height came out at 0.3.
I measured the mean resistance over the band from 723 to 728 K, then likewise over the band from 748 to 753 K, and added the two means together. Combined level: 1.80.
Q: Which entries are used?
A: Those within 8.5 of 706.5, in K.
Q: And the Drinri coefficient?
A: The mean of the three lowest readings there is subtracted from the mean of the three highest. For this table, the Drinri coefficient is 0.184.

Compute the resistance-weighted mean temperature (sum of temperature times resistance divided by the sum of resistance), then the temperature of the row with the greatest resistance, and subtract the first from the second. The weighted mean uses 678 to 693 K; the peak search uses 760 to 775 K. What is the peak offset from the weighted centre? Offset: 89.3 K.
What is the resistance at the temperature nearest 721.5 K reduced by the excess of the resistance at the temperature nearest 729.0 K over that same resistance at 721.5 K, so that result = 0.99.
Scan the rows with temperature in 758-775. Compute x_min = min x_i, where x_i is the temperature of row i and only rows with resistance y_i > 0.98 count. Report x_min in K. 764.0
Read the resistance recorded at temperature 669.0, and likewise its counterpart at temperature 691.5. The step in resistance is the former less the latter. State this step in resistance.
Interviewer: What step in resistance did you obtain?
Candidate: 0.6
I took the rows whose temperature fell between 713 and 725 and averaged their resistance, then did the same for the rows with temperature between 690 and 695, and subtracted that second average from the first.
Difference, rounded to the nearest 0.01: 0.43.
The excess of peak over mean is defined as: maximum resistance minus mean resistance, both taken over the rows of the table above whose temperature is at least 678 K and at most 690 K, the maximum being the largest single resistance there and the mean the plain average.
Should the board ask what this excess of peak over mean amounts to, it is 0.20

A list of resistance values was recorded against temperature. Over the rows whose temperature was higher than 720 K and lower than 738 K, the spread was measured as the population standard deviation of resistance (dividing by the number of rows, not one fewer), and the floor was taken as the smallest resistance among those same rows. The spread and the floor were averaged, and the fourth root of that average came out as 0.84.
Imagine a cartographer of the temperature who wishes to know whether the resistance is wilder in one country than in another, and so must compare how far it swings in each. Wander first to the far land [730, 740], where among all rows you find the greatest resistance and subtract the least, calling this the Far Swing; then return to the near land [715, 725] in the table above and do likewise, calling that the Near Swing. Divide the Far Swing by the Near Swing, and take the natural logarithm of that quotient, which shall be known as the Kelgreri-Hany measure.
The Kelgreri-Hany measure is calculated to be 0.0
